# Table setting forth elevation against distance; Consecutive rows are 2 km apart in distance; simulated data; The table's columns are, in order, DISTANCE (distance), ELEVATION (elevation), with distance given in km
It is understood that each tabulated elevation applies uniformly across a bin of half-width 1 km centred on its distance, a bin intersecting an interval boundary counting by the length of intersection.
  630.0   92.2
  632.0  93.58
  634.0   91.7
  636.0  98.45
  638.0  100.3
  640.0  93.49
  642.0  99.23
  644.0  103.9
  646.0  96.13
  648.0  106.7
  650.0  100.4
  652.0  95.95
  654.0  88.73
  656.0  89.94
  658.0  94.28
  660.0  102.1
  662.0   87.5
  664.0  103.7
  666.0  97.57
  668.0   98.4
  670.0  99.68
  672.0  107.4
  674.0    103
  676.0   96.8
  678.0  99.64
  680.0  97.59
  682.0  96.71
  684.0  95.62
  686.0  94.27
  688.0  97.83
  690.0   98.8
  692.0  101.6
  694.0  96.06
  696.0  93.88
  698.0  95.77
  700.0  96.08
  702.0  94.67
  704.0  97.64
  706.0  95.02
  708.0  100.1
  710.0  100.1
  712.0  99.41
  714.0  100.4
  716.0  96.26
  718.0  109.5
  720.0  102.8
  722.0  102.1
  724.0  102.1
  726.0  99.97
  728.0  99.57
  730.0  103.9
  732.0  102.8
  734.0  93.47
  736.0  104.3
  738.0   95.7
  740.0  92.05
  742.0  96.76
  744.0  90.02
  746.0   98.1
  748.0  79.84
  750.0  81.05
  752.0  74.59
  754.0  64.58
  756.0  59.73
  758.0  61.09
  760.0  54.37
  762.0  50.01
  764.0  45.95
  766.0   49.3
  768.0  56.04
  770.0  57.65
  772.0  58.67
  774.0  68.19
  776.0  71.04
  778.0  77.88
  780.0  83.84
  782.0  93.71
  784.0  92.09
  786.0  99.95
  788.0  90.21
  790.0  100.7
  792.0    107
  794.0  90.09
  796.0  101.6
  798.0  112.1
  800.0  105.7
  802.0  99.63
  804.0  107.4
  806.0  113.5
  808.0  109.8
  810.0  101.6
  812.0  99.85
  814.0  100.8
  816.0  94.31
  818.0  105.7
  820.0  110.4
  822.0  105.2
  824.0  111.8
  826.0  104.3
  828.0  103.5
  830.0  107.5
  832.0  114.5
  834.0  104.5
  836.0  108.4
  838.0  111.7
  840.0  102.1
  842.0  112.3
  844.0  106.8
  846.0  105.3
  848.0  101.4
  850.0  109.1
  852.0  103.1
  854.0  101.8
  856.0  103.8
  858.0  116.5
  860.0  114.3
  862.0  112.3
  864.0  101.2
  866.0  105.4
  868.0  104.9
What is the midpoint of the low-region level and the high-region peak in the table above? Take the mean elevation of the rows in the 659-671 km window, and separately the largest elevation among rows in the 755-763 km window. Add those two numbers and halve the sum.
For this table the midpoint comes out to 80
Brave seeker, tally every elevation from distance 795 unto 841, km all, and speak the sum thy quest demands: 2436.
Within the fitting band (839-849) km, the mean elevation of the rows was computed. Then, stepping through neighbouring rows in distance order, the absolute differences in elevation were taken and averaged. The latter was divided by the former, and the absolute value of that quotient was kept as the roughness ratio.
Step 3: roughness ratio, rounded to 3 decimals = 0.050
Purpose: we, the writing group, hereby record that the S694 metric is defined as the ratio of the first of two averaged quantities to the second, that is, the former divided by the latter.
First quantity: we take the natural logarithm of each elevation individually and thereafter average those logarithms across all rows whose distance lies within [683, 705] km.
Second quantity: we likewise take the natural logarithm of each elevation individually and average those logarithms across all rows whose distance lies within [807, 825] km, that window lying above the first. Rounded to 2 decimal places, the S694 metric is 0.98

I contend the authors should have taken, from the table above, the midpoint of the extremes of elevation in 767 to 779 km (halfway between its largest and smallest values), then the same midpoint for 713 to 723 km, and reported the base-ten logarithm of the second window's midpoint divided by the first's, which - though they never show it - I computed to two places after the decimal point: 0.19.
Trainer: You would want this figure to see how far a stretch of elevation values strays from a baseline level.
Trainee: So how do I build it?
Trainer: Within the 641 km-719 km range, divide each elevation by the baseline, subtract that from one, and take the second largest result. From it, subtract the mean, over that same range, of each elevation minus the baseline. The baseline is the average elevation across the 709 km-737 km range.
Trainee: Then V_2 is 3.2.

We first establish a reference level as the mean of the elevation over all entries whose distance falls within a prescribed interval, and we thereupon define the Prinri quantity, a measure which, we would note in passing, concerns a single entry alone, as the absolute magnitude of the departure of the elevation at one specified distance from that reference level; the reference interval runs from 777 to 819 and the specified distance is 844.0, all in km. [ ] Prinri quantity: 7.4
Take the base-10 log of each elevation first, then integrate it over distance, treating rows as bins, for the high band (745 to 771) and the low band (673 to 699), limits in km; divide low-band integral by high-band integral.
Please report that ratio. 1.11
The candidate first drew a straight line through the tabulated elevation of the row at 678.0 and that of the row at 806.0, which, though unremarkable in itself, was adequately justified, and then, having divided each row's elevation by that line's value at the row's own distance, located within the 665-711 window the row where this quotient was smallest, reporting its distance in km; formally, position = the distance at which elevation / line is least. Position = 696.0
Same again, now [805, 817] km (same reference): 816.0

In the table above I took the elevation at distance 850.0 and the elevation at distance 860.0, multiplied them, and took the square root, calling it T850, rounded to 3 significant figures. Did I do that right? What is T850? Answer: 112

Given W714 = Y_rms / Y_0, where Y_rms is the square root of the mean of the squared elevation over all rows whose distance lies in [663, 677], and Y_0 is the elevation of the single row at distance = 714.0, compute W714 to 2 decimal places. 1.01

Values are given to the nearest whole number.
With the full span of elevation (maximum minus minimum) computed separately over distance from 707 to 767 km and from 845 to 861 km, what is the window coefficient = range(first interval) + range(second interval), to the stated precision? 79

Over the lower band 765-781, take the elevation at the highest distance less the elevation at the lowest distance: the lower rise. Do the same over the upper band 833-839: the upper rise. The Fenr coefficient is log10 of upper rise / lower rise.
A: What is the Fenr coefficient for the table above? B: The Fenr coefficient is -0.7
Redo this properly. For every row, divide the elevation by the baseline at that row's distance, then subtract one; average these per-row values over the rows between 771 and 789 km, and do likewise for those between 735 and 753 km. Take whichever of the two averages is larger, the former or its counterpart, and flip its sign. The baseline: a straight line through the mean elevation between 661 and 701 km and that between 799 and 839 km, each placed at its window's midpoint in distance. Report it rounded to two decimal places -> 0.11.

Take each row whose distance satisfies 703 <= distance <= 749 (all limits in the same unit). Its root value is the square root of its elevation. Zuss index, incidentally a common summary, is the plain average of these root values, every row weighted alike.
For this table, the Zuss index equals 9.9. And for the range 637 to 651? 10.0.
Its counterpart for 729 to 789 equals 8.8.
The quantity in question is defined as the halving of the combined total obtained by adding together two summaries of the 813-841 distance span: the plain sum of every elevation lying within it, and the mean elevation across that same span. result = 795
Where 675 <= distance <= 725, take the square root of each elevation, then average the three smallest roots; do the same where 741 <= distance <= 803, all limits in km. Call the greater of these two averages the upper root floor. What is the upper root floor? 9.7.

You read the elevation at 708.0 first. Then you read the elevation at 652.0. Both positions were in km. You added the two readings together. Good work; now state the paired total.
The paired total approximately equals 196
